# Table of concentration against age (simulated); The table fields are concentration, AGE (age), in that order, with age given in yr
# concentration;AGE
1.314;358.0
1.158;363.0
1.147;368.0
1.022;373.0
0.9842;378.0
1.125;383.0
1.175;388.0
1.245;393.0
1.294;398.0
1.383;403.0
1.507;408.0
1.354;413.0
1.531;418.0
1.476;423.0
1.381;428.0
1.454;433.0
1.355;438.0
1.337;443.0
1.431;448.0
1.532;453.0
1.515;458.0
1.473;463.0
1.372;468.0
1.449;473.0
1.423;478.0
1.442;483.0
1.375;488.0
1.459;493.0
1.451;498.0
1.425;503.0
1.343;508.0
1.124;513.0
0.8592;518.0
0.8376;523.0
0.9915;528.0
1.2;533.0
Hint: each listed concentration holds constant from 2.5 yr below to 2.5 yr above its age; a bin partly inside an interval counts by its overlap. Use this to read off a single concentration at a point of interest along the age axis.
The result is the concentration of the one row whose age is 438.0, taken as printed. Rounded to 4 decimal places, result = 1.3550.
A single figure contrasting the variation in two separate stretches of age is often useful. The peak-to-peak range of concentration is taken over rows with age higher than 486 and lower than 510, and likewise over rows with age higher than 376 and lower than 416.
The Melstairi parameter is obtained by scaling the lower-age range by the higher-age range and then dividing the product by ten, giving 0.006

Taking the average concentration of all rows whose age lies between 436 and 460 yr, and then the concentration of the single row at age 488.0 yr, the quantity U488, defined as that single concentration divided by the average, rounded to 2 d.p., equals 0.96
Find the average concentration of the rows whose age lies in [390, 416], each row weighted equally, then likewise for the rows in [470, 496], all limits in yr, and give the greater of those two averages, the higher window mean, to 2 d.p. 1.43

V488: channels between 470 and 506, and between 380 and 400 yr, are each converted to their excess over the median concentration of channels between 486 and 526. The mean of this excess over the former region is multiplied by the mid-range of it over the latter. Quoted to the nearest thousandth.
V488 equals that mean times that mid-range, -0.011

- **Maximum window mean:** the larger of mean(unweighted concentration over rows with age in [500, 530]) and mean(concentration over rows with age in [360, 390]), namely 1.10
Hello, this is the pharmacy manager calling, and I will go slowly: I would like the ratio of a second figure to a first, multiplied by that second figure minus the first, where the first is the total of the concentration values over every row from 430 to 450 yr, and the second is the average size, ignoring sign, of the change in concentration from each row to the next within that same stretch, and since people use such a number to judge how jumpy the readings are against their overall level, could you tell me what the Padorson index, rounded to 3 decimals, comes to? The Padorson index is -0.069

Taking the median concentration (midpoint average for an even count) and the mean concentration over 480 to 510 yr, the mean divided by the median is 0.99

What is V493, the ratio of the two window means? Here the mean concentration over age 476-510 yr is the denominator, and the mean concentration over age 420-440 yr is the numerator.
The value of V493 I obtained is 1.00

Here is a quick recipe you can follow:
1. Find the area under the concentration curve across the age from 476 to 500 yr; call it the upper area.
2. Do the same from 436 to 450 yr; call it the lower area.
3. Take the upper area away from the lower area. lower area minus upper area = -15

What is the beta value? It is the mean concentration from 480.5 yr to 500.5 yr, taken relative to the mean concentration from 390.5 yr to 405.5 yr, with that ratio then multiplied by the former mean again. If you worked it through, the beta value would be 1.6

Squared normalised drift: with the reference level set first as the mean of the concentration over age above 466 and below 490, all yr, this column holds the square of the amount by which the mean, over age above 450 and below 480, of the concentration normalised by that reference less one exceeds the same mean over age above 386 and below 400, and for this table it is 0.025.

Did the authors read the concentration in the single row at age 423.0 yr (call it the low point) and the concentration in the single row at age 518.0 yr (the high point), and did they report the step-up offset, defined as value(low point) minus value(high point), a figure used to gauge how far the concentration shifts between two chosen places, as 0.62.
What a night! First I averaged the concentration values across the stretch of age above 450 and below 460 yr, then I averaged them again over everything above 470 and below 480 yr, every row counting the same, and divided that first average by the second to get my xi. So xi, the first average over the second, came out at 1.06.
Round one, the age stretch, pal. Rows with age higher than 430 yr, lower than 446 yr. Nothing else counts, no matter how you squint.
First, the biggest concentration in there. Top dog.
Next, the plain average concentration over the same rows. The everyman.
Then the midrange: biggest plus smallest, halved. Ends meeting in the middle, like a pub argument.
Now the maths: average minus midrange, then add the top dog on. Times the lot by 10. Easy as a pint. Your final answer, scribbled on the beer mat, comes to 14.4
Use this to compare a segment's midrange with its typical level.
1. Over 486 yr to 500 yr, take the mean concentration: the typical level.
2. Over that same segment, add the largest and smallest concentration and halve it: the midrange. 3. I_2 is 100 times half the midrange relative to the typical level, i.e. 49.6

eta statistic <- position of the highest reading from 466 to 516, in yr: 493.0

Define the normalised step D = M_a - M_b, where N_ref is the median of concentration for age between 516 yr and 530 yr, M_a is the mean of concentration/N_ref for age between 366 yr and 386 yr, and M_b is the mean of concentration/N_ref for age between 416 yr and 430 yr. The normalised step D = -0.46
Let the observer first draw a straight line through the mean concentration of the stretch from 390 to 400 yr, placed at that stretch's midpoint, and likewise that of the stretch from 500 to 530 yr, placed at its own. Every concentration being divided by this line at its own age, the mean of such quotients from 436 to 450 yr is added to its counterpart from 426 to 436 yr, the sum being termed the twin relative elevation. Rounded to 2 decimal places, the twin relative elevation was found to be 2.31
